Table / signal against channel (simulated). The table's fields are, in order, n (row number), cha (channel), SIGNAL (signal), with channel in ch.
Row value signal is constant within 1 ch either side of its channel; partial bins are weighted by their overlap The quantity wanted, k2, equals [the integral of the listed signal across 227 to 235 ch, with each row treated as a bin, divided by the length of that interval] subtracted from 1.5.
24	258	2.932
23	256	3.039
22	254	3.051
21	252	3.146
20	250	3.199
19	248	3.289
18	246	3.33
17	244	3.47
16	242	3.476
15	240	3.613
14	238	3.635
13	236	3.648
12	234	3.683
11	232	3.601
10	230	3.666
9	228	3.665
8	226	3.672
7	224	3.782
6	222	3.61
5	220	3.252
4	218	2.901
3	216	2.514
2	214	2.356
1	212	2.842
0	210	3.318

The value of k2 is -2.15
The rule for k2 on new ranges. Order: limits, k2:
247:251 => -1.74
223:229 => -2.21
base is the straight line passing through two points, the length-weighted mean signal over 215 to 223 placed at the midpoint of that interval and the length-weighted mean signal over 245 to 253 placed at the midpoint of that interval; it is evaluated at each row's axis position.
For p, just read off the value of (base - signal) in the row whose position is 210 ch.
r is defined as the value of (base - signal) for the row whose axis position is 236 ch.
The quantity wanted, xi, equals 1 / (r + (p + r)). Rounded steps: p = -0.3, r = -0.481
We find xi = -0.8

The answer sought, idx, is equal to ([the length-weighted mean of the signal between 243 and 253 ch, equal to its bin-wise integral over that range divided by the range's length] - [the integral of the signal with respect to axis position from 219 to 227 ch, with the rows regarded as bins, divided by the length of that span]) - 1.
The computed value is -1.3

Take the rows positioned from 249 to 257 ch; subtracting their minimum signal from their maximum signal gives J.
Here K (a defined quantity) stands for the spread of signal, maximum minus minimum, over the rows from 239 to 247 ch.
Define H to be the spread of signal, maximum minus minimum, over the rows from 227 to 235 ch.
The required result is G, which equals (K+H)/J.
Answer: 2.3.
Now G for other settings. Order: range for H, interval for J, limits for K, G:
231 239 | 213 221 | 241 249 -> 0.3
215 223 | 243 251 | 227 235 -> 4.3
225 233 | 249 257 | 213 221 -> 6.0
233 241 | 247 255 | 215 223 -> 4.9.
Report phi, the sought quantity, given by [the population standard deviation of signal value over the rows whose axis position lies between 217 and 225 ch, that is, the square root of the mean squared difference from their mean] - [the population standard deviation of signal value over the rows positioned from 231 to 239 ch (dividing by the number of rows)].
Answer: 0.3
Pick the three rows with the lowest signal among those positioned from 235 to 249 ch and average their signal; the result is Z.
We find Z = 3.36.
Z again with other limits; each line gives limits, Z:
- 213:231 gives 2.59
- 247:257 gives 3.08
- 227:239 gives 3.63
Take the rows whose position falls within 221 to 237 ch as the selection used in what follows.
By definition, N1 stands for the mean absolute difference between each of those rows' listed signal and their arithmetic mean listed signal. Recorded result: 0.03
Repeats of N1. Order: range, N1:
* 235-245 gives 0.08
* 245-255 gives 0.09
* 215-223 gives 0.36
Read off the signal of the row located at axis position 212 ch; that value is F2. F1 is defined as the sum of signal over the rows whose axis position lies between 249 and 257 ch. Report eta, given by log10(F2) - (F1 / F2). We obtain -3.9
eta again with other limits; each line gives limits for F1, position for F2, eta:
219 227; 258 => -4.4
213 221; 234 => -2.4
